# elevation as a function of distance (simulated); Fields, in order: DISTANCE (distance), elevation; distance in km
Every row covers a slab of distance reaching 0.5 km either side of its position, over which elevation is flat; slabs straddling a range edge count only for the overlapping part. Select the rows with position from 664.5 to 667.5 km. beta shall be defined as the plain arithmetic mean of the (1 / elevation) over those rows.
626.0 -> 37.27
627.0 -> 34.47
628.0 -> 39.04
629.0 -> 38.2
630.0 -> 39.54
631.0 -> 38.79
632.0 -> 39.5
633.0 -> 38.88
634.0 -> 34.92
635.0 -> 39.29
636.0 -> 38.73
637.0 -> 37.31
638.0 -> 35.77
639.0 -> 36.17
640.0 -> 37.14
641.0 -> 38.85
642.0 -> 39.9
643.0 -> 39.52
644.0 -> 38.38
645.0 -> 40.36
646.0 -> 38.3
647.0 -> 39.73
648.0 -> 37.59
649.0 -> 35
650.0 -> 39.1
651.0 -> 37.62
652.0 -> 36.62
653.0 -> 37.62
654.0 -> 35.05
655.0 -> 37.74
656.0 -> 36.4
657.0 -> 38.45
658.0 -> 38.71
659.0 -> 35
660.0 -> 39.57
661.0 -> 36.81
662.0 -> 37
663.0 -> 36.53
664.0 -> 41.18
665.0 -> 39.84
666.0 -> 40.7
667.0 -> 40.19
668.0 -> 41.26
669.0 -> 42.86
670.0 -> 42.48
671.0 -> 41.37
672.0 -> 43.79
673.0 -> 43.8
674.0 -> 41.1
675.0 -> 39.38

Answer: 0.0249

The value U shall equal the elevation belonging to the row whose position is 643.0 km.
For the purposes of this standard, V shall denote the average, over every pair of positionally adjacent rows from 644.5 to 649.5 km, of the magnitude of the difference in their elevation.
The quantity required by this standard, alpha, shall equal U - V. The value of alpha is 37.5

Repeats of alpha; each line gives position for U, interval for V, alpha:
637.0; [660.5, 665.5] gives 35.6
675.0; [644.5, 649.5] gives 37.3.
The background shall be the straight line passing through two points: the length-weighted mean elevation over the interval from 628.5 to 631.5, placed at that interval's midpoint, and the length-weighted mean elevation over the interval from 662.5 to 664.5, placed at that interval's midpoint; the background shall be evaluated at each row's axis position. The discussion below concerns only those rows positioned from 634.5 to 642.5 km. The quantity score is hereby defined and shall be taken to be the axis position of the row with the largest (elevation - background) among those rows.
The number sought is 642.0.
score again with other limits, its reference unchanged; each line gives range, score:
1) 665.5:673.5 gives 673.0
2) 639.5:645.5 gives 645.0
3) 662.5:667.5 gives 664.0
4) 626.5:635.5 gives 630.0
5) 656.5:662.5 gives 660.0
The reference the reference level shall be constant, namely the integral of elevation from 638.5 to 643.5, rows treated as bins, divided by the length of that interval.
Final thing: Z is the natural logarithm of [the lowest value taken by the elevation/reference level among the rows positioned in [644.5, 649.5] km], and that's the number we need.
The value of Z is -0.0905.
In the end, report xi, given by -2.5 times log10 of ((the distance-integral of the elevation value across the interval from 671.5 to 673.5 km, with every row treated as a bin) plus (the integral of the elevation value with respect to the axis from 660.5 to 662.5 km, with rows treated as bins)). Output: -5.52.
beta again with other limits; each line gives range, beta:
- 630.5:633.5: 0.0256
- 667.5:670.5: 0.0237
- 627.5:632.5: 0.0256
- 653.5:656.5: 0.0275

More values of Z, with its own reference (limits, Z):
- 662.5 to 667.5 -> -0.0477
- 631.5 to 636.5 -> -0.0928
